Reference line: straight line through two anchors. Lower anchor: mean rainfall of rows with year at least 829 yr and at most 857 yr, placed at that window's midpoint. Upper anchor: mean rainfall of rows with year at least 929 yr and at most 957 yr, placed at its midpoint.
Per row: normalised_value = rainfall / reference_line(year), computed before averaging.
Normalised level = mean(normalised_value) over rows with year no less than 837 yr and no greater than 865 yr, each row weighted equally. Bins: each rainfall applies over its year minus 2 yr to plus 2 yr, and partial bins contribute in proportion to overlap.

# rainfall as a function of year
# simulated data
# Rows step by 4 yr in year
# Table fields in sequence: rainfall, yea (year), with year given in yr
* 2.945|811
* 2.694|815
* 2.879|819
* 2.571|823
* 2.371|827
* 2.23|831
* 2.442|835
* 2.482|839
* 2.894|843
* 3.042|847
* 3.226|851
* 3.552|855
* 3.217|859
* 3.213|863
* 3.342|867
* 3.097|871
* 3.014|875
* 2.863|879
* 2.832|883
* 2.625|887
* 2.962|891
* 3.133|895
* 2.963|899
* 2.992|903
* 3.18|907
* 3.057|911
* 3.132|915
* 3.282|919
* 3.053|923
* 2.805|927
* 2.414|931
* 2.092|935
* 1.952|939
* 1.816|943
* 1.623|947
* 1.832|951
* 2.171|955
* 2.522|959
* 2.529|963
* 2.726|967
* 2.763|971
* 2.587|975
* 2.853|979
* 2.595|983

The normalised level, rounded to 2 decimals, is 1.12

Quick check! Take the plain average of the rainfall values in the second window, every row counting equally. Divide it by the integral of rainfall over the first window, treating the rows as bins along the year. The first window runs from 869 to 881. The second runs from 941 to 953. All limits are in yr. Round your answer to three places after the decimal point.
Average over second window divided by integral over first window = 0.049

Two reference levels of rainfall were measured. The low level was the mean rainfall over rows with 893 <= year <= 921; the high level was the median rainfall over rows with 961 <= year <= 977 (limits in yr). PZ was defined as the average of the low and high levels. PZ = 2.88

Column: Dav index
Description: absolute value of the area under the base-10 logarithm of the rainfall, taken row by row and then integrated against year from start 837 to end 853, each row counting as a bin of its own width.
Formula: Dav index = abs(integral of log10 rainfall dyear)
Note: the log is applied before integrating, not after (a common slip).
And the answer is 7.4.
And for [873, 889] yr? 7.2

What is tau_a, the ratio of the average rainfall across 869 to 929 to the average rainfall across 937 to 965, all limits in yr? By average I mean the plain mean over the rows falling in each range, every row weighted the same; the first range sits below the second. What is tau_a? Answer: 1.45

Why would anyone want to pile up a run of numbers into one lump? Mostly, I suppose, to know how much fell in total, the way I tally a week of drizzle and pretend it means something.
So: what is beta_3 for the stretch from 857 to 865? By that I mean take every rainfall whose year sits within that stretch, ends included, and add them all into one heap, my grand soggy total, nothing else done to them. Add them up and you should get 6.43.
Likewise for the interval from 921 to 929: 5.86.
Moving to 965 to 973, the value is 5.49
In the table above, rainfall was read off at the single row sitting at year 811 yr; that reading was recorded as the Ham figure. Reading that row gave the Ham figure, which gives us 2.945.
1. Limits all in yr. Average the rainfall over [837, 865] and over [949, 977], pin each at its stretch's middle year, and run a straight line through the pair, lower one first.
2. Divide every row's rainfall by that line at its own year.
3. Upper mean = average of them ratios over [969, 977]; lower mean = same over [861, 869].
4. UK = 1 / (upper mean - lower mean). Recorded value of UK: 33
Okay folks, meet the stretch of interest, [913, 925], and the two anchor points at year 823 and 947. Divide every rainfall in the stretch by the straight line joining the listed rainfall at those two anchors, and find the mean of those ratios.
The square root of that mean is 1.31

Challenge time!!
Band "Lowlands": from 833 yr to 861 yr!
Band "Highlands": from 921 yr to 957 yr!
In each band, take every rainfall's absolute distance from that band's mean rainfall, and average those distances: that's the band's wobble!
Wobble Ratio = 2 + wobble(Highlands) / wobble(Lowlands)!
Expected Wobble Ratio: 3.17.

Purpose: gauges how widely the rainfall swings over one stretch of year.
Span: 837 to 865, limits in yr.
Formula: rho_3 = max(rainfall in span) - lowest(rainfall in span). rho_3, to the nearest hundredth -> 1.07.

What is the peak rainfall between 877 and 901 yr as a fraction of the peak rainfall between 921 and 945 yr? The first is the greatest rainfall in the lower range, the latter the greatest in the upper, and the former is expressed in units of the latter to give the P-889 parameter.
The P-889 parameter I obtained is 1.03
